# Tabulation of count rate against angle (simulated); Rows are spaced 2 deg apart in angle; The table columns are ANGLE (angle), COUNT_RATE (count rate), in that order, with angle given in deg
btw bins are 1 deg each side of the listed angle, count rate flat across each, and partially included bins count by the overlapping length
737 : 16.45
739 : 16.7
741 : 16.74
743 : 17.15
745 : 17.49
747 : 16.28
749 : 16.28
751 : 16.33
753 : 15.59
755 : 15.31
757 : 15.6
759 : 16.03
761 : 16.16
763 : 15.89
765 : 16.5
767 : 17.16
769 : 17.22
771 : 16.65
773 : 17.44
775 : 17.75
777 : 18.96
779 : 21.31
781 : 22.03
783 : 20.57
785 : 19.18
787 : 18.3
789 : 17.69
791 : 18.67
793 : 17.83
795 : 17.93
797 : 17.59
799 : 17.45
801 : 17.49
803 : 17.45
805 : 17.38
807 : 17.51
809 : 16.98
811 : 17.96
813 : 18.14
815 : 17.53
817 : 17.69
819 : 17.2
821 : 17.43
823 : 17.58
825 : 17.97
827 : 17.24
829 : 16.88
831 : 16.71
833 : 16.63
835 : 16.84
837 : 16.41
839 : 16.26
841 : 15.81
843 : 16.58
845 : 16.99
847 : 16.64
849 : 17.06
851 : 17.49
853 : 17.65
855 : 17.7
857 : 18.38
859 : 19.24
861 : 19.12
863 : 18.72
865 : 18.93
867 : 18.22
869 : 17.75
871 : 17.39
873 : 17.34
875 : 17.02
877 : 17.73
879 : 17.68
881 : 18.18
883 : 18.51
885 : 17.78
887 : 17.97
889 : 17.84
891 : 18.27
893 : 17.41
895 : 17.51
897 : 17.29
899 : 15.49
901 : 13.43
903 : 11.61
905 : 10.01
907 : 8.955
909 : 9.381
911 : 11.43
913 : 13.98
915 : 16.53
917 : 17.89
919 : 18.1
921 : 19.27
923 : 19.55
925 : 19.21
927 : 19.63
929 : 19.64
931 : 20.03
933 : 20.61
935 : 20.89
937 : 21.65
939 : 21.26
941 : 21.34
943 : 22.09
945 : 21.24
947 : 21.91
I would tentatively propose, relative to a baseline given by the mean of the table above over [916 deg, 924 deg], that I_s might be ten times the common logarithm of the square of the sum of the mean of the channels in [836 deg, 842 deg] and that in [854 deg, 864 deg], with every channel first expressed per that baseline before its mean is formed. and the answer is 5.4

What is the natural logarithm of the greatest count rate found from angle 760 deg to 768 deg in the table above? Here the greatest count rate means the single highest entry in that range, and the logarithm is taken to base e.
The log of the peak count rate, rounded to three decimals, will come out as 2.843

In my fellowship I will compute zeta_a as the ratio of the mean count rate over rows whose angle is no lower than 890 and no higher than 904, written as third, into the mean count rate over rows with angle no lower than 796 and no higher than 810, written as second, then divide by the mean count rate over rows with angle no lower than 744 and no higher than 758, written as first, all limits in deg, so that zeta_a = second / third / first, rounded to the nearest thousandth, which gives 0.068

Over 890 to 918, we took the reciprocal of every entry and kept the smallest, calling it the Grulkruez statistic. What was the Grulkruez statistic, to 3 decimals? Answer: 0.055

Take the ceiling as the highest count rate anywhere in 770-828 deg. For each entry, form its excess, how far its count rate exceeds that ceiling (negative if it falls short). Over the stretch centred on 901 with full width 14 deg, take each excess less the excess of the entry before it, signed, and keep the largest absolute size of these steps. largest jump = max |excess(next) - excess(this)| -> 2.1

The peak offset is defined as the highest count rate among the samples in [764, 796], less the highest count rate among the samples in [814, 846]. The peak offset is 4.1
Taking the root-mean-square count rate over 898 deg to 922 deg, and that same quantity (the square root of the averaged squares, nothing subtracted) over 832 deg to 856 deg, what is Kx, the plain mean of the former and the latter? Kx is 15.6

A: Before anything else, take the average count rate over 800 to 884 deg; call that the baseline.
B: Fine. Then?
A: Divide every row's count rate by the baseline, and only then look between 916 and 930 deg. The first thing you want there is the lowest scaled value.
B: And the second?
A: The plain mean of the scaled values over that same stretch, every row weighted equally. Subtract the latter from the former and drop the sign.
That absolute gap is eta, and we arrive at 0.066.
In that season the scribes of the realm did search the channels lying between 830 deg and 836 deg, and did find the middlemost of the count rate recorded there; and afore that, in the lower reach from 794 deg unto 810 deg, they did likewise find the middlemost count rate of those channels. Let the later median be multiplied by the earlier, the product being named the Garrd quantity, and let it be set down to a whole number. 292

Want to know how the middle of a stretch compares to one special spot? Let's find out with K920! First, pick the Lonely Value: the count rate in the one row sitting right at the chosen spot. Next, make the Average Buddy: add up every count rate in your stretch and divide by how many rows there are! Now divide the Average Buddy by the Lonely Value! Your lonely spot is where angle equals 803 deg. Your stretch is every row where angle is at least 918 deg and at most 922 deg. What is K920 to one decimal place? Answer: 1.1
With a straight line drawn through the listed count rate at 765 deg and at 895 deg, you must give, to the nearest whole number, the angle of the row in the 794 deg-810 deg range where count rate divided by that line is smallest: 809 deg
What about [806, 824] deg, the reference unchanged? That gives 809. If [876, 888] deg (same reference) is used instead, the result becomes 879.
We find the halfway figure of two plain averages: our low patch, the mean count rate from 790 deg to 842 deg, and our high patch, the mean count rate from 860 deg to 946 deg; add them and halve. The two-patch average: 17.4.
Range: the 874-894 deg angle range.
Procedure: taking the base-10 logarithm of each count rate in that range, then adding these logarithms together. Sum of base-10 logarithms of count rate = 13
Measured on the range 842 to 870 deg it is 18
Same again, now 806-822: 10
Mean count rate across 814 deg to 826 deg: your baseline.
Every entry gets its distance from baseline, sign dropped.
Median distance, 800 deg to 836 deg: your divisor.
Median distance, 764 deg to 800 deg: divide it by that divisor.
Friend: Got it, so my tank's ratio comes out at 1.6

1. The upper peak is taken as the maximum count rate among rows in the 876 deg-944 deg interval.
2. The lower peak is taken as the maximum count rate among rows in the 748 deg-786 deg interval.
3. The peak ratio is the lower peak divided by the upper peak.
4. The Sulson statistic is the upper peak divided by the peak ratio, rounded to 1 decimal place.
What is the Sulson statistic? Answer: 22.2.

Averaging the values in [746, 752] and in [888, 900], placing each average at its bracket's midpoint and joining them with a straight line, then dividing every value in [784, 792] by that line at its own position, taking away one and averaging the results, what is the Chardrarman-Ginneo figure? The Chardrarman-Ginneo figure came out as 0.11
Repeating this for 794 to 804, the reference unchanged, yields 0.06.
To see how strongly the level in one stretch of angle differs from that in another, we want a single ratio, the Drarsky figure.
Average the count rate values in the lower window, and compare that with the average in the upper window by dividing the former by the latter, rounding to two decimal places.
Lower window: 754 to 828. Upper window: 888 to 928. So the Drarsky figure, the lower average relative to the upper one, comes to 1.13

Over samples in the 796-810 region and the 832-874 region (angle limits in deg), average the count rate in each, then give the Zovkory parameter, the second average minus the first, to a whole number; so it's 0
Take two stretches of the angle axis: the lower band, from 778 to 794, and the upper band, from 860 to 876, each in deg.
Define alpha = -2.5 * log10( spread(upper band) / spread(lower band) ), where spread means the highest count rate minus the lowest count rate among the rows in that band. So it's 0.8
